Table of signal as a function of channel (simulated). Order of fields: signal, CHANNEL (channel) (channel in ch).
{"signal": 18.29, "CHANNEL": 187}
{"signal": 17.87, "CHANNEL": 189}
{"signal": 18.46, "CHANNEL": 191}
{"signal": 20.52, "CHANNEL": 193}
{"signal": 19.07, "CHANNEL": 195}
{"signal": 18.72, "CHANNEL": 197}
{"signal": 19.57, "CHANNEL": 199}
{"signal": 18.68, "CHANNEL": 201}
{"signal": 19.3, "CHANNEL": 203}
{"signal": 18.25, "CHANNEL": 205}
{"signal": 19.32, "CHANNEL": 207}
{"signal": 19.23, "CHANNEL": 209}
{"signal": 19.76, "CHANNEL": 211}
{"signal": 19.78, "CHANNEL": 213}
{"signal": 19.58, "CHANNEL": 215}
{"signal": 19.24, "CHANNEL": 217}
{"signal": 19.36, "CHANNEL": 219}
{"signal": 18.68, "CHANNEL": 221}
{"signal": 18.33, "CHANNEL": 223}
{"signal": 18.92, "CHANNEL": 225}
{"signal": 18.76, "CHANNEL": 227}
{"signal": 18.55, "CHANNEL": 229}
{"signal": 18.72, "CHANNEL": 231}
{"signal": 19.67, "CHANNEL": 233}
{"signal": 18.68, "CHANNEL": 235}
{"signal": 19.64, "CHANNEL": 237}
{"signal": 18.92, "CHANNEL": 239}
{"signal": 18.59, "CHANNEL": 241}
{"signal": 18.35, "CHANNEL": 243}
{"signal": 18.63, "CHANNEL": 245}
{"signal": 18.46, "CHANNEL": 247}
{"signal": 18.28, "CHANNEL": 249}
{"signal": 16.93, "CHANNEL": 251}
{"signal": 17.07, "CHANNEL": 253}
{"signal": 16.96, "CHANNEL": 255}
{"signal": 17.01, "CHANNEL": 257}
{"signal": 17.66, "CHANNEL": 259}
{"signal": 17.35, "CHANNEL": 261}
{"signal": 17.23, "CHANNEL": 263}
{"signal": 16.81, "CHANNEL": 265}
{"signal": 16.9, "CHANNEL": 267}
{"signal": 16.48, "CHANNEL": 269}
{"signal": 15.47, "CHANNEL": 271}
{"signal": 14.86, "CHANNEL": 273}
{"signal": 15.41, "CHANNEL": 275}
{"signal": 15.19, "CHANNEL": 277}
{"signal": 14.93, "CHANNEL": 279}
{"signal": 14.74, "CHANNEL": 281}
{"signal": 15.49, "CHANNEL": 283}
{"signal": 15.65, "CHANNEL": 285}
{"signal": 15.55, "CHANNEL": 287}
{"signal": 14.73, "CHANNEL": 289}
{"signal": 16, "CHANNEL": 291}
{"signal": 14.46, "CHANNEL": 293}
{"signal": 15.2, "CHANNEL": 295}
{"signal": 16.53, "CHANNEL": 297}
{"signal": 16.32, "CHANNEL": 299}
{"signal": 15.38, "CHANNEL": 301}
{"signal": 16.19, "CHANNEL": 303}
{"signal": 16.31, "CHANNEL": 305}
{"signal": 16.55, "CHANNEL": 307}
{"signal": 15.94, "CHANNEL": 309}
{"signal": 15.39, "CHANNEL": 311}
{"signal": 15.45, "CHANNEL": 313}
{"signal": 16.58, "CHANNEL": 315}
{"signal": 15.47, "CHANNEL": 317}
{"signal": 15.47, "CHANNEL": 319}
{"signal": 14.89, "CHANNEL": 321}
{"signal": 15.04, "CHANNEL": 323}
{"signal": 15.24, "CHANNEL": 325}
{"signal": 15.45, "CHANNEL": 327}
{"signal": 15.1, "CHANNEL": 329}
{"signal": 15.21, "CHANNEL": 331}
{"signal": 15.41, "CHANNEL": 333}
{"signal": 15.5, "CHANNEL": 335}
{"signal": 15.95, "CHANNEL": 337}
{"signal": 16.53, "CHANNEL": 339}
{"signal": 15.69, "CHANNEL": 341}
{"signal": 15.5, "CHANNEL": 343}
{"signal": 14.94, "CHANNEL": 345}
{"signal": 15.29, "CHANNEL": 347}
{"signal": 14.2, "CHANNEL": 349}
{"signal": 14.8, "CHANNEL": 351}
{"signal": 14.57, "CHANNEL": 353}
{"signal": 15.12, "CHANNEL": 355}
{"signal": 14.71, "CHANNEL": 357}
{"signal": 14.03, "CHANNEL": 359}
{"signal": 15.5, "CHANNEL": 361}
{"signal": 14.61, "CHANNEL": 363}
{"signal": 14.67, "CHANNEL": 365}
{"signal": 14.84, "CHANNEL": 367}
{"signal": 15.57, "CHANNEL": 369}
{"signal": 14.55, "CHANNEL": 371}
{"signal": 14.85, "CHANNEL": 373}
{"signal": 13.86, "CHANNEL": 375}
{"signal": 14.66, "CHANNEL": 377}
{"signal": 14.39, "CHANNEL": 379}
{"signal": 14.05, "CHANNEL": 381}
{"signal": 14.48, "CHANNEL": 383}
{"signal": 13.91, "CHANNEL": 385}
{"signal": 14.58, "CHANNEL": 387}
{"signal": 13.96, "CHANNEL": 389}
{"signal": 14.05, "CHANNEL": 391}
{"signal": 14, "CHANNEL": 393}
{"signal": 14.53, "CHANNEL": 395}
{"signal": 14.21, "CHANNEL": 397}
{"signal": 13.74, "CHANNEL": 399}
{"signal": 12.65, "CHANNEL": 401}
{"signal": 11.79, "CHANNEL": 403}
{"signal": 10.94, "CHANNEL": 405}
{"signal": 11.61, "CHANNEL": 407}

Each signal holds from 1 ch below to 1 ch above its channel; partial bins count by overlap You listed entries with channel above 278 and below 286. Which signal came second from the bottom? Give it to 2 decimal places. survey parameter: 14.93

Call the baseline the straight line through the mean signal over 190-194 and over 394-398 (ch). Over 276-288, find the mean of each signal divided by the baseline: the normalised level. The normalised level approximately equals 0.89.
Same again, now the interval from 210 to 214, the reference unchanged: 1.04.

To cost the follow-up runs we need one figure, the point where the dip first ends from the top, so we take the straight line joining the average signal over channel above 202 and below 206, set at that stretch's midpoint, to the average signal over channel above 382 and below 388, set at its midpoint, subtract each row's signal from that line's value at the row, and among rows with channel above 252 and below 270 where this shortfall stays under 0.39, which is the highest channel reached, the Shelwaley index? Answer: 267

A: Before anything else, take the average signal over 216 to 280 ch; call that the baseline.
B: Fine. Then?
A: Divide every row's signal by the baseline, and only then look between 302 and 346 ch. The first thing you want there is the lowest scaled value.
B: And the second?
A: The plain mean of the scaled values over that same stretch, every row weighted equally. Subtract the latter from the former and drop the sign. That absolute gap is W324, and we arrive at 0.04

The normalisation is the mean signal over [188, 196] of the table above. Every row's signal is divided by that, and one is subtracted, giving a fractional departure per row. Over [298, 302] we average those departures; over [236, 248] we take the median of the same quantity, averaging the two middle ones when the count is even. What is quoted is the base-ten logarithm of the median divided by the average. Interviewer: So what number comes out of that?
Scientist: -0.93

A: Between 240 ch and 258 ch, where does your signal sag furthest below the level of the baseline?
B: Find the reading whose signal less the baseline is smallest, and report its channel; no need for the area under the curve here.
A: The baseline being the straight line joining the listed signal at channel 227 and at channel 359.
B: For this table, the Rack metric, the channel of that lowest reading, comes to 251 ch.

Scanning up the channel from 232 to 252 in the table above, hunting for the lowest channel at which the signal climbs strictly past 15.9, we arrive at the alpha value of 233 ch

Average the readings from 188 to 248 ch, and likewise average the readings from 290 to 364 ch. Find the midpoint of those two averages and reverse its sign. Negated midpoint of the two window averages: -17.2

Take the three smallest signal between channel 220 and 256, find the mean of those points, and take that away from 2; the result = -15.0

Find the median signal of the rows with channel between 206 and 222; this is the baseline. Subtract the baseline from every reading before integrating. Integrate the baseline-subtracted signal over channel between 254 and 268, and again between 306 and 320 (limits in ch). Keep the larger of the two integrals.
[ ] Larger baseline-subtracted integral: -31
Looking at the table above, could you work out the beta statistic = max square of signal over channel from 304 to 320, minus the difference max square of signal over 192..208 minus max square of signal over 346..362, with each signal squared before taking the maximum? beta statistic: 94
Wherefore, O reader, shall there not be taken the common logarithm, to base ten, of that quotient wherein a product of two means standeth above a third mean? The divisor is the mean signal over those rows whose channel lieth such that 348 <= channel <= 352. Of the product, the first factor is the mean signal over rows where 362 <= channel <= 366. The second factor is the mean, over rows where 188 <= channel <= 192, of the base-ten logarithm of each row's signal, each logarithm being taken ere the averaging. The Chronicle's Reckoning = 0.104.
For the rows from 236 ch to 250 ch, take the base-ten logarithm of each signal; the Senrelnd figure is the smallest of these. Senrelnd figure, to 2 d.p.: 1.26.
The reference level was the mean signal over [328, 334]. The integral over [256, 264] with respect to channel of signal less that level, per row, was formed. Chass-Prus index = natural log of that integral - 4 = -1.2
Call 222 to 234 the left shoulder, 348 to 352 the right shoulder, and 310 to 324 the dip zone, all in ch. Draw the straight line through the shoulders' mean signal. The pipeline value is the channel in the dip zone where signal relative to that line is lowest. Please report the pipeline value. 321 ch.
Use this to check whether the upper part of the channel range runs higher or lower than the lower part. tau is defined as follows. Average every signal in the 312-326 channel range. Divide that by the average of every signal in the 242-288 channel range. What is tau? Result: 0.93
